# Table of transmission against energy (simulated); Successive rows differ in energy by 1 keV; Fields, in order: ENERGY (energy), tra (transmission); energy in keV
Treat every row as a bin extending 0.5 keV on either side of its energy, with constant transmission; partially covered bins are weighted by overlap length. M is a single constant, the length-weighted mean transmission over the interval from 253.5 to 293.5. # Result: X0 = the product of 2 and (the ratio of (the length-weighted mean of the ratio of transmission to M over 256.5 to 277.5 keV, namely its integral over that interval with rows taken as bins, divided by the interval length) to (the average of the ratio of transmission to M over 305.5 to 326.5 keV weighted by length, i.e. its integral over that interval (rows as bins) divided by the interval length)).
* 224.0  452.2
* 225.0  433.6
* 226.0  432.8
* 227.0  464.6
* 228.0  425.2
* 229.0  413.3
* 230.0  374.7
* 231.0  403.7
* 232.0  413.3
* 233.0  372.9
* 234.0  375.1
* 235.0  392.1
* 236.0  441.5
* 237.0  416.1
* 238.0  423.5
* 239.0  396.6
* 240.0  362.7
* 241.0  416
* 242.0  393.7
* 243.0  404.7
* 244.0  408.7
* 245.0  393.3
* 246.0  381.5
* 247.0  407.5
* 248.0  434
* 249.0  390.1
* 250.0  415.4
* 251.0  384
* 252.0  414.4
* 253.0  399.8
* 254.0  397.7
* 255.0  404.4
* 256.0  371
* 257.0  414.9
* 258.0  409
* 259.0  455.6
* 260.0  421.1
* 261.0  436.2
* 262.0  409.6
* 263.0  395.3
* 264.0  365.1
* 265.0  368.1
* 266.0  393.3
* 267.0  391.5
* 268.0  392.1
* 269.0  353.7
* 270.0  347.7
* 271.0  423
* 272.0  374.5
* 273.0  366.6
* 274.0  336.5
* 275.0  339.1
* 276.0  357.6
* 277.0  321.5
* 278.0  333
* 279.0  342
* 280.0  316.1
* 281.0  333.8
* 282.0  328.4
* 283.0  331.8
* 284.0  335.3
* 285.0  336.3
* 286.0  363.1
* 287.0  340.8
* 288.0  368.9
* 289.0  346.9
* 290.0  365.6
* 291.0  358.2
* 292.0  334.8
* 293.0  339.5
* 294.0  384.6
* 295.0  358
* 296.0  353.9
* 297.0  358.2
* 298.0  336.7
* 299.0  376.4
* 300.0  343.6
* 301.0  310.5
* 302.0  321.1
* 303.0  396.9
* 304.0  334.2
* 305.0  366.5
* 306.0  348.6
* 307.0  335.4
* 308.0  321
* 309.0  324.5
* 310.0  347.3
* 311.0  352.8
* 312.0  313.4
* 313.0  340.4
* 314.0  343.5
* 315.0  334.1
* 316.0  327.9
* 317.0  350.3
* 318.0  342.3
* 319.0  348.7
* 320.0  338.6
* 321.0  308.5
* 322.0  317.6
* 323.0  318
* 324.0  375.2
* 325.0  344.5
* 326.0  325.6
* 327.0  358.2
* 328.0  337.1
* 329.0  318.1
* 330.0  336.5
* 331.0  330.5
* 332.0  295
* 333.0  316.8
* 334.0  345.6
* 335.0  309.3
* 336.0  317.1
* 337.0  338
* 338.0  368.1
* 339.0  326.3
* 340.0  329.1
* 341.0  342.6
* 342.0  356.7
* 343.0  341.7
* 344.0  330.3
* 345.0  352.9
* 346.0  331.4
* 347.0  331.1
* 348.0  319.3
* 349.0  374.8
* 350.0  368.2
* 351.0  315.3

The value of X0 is 2.29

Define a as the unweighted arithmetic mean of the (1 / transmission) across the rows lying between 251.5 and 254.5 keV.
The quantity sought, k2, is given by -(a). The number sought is -0.0025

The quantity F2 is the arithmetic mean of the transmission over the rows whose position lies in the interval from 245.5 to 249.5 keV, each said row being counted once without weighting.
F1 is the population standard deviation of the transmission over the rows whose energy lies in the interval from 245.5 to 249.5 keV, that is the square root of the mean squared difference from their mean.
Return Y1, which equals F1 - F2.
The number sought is -383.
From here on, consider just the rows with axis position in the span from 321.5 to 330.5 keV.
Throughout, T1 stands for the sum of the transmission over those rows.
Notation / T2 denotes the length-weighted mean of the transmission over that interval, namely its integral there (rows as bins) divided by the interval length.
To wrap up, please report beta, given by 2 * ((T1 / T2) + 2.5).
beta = 23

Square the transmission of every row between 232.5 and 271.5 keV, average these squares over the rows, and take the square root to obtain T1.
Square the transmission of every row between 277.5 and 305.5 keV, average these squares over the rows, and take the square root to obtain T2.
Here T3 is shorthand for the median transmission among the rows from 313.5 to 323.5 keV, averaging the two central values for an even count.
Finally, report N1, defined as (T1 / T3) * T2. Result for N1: 413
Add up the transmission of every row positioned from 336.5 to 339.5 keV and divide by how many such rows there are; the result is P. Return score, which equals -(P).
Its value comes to -344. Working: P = 344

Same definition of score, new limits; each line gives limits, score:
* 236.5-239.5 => -412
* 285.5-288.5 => -358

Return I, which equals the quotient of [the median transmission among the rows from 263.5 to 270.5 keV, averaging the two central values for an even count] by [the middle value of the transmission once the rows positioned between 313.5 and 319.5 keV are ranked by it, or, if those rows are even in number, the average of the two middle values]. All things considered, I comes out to 1.07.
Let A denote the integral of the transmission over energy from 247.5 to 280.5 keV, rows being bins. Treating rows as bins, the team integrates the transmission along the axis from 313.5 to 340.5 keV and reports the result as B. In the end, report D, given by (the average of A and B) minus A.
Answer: -1837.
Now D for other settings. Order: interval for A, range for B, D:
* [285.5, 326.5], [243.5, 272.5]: -1282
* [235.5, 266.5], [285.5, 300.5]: -3598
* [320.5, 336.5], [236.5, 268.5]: 3807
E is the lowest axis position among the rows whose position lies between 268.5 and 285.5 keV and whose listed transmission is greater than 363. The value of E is 271.0 keV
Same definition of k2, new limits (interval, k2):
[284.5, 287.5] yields -0.0029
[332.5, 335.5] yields -0.0031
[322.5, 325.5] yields -0.0029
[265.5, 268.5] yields -0.0025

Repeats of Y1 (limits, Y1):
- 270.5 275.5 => -337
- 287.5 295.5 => -342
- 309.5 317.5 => -326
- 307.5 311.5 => -323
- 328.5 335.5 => -306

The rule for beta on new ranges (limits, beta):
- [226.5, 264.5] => 81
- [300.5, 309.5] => 23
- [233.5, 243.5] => 25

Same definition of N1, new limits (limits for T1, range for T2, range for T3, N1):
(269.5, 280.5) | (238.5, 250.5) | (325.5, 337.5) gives 430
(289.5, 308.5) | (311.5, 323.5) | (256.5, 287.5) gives 321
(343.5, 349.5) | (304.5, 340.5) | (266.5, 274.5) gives 308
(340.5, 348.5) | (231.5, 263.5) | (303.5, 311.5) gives 402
